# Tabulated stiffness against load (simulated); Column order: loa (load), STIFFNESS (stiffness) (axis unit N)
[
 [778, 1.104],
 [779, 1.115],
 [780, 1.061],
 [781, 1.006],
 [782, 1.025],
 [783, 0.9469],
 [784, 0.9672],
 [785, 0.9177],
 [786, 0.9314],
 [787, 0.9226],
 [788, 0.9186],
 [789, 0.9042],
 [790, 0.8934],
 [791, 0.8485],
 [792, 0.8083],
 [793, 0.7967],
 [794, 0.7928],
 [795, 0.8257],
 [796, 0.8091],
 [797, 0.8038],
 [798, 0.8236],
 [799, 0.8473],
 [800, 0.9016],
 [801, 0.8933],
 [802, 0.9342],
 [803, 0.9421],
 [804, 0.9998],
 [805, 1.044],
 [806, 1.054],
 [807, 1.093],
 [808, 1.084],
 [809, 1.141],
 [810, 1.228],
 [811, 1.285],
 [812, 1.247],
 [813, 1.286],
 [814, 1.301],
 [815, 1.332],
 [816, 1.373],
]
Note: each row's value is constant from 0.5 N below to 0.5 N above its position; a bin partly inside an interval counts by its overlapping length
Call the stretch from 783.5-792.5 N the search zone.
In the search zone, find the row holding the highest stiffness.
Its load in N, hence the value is 784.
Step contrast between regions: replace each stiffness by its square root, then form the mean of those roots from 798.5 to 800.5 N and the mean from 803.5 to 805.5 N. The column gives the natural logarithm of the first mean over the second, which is -0.08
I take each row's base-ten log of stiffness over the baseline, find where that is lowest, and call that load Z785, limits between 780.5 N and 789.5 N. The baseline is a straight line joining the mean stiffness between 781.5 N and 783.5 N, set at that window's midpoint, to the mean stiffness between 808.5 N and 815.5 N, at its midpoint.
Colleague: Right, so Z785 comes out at 789 N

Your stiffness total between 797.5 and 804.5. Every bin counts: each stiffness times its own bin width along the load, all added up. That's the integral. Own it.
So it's 6.3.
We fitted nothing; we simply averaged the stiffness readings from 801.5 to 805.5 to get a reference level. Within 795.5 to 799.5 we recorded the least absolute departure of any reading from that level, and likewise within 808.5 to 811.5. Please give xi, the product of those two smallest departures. 0.021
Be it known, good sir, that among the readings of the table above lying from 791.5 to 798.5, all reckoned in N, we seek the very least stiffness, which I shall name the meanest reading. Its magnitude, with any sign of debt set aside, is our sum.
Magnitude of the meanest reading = 0.79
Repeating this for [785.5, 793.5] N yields 0.80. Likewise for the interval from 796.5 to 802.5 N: 0.80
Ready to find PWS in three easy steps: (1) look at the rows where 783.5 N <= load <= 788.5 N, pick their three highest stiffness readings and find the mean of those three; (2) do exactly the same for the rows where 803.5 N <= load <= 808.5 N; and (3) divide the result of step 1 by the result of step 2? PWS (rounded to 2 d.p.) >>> 0.87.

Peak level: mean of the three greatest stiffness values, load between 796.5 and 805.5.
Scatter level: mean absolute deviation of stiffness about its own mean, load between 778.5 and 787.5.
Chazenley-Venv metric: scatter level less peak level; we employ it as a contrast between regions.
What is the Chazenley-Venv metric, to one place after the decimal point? -0.9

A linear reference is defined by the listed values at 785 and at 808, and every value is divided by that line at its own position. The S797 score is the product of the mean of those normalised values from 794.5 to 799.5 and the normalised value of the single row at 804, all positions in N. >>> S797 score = 0.78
